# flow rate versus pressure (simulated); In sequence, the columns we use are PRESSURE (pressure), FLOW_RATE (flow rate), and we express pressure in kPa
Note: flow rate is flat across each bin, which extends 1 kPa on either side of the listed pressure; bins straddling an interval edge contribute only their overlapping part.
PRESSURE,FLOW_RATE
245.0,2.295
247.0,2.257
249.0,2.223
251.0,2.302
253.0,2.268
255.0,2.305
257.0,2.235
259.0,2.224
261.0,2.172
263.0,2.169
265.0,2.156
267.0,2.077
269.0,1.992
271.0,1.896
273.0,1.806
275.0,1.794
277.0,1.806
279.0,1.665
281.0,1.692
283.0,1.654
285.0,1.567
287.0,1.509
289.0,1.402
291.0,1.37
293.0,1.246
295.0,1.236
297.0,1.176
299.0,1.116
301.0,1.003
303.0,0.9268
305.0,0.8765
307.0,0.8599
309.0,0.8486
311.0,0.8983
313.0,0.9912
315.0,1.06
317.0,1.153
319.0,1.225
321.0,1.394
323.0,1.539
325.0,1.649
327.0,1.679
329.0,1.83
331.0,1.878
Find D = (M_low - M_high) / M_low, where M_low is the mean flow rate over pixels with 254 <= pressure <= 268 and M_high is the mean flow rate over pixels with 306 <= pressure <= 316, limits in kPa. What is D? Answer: 0.57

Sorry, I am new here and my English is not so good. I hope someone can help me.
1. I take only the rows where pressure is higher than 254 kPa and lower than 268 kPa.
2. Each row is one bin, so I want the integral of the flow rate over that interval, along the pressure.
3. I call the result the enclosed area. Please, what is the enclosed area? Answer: 31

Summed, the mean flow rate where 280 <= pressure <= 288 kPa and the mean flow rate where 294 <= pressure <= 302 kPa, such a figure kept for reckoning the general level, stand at 2.7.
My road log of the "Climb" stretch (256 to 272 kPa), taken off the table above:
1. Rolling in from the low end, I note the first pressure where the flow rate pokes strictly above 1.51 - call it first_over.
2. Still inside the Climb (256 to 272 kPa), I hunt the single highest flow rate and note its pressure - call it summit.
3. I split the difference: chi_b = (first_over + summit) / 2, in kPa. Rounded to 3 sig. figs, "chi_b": 257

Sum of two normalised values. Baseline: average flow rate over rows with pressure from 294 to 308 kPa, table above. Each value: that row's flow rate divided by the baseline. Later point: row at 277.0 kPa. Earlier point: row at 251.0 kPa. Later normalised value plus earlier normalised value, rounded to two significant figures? 4.0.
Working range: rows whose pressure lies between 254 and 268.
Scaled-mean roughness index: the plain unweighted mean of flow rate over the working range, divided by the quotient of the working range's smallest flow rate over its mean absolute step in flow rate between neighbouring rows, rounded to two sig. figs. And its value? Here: 0.040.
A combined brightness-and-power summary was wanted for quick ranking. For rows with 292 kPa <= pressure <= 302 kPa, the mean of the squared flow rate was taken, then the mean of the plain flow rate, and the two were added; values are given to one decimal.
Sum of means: 2.5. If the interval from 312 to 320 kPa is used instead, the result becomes 2.3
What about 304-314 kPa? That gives 1.7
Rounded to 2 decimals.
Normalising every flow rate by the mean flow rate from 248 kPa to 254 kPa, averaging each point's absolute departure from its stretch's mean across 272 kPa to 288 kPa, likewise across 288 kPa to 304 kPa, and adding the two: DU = 0.10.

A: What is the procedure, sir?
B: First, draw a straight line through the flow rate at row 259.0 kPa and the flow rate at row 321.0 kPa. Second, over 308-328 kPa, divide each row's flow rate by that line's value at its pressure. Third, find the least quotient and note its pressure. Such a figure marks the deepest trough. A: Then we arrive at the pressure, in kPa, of 309.0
